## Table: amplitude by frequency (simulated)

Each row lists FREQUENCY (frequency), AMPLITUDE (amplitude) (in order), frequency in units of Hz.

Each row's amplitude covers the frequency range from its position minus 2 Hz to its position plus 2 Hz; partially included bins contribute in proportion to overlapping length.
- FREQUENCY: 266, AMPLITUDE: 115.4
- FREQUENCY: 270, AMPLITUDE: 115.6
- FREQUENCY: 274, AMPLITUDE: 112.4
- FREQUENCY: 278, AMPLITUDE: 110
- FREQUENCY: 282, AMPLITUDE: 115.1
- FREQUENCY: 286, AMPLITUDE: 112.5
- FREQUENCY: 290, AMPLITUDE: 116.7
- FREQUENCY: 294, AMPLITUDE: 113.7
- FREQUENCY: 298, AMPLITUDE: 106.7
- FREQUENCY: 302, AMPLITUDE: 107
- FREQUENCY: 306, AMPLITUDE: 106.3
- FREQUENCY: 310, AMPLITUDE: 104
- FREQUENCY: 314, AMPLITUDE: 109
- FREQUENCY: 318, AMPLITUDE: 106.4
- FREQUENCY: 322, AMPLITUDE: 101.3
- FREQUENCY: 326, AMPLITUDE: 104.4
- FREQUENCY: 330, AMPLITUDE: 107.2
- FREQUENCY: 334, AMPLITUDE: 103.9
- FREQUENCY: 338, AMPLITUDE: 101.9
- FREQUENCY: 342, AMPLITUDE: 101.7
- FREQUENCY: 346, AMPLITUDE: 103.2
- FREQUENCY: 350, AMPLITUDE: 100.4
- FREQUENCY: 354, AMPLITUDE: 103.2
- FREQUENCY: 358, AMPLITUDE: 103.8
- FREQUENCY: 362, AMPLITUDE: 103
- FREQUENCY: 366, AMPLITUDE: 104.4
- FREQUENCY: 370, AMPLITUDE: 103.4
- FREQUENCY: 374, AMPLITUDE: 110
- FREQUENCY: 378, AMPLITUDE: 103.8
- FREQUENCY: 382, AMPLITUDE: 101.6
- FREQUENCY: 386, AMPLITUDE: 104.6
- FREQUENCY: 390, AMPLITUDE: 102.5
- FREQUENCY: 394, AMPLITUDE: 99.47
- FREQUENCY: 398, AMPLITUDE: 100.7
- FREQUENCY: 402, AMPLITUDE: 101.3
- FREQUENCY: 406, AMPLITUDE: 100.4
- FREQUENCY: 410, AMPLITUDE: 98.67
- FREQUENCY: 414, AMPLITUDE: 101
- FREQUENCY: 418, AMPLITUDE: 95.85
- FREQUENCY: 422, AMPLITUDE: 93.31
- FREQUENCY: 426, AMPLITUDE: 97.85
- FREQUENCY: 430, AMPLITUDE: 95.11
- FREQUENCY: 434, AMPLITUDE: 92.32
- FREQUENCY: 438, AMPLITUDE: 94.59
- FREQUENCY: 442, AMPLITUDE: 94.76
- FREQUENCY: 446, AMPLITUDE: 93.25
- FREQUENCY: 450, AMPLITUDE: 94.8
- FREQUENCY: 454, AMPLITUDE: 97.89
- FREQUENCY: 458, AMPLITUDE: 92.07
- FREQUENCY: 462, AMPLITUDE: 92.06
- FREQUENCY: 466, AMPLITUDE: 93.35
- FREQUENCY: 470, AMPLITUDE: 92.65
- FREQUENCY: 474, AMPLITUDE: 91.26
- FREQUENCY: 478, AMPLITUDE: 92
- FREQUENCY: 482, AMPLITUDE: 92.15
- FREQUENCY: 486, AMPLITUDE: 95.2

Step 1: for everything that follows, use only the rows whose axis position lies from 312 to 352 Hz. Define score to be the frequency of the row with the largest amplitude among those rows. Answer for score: 314 Hz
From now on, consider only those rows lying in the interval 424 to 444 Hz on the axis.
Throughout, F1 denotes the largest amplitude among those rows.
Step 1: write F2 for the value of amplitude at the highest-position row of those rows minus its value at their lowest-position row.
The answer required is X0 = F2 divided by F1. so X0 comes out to -0.03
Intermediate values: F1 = 97.85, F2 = -3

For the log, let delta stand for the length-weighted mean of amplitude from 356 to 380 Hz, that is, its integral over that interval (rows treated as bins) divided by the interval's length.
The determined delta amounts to 105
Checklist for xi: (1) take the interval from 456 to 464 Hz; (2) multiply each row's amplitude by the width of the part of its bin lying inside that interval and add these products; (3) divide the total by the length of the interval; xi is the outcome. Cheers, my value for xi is 92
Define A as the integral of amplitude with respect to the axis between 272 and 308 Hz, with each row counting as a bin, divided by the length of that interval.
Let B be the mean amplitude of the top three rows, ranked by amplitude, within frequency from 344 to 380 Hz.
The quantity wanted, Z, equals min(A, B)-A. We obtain -5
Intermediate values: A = 111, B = 106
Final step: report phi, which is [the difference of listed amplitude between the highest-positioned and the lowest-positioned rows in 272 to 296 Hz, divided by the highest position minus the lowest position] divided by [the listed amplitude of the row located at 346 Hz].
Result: 0.0006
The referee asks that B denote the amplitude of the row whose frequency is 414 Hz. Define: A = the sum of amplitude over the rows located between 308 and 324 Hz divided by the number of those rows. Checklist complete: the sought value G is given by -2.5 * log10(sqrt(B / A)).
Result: 0.022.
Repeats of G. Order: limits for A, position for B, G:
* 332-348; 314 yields -0.032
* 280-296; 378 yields 0.053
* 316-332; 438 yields 0.056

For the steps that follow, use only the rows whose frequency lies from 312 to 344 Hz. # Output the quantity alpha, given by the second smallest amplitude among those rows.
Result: 101.7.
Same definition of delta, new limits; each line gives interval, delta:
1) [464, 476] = 92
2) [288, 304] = 111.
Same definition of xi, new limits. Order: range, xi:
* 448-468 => 94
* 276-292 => 114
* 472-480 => 92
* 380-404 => 102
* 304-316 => 106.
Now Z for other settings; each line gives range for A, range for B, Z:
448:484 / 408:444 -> 0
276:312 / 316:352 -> -4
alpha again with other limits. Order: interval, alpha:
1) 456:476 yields 92.06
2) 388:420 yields 98.67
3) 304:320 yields 106.3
